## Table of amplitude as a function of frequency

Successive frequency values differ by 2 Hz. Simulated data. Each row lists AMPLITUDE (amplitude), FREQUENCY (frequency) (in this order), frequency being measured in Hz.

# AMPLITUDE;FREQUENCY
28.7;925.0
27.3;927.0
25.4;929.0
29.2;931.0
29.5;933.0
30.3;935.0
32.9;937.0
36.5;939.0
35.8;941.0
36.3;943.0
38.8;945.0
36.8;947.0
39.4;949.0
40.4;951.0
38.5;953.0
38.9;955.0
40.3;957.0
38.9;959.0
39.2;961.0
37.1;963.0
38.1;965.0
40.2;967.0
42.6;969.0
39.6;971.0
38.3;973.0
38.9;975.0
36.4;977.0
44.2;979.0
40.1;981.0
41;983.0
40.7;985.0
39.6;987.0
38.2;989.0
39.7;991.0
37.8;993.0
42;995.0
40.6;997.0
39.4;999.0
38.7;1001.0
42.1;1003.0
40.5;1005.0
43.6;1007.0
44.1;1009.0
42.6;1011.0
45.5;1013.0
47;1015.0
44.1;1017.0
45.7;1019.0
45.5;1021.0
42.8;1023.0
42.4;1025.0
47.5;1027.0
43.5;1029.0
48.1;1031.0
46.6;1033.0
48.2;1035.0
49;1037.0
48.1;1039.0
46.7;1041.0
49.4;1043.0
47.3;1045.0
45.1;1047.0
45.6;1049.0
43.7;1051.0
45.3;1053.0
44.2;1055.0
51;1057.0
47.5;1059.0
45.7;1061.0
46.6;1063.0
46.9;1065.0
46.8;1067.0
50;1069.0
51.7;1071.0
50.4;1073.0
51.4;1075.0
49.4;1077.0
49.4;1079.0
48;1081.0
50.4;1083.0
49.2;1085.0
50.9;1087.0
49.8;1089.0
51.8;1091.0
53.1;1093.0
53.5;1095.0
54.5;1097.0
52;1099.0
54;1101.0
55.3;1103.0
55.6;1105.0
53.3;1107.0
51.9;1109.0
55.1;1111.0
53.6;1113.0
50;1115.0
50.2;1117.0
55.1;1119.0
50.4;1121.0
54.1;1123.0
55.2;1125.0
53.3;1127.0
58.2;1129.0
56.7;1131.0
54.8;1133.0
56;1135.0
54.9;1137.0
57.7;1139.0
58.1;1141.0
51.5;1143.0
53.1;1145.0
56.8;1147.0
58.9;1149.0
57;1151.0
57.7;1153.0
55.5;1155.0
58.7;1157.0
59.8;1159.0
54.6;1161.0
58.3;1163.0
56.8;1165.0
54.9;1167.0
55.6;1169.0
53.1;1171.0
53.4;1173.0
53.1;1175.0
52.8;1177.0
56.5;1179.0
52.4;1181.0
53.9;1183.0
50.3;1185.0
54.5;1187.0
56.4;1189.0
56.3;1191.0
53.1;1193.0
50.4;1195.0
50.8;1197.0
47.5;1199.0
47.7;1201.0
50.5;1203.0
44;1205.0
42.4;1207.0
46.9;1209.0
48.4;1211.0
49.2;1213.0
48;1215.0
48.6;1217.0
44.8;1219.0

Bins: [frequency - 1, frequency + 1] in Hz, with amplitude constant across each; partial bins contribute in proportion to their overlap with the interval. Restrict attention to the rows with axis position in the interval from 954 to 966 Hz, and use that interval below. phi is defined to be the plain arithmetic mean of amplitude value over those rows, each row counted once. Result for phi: 39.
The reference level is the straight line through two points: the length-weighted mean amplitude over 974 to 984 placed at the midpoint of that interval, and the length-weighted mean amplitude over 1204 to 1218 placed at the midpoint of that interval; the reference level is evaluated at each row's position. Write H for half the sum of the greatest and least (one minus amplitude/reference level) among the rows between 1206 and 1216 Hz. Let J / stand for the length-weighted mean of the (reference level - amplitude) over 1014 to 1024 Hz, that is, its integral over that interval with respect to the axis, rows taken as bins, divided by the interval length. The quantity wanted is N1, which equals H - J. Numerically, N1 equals 4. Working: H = 0.02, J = -3.8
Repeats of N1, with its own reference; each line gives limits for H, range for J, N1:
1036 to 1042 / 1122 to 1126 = 10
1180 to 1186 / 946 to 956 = -1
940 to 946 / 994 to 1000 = 0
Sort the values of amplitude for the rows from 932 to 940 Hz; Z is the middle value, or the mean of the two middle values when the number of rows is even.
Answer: 31.6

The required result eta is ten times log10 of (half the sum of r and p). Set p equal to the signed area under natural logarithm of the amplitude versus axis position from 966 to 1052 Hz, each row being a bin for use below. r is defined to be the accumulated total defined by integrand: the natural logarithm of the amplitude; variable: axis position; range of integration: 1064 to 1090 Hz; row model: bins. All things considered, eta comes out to 23.3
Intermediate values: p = 323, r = 101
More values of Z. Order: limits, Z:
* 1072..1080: 49.9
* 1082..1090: 50.1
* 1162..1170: 56.2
